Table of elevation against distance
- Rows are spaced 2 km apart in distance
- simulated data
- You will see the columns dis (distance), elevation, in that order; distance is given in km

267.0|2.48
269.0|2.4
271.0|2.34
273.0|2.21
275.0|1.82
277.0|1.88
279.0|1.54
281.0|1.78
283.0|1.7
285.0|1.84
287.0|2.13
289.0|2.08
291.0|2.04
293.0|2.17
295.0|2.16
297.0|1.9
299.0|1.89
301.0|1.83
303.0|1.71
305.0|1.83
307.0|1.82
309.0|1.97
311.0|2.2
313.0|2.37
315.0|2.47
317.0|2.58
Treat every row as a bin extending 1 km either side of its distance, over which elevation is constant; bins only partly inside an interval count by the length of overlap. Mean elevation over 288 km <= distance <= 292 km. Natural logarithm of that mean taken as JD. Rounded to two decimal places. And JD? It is 0.72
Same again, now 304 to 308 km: 0.60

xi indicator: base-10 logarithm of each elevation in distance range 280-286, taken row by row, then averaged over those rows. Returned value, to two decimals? 0.25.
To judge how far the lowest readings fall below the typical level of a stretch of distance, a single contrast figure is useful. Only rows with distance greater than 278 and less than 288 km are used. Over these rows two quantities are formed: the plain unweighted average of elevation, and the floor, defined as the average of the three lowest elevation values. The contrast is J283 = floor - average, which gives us -0.12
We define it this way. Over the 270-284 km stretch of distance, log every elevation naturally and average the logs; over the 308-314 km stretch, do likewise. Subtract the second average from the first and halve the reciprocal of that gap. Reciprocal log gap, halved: -3.4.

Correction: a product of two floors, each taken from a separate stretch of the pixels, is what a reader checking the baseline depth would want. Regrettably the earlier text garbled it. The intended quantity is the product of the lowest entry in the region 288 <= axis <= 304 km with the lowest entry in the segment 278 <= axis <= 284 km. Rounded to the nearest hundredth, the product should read 2.63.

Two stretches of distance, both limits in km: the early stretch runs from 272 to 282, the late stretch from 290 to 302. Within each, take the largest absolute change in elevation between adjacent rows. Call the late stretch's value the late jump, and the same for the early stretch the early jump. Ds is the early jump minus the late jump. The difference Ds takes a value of 0.130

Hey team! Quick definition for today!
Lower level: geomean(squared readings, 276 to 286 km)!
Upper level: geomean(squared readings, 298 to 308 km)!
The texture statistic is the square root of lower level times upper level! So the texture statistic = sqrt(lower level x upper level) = 3.16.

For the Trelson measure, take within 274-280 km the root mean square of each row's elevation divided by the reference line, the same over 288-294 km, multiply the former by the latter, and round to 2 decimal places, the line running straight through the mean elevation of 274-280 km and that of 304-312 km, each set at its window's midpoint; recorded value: 1.14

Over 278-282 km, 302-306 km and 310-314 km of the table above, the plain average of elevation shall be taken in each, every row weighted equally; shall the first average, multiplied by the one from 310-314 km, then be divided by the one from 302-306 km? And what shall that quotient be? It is 2.14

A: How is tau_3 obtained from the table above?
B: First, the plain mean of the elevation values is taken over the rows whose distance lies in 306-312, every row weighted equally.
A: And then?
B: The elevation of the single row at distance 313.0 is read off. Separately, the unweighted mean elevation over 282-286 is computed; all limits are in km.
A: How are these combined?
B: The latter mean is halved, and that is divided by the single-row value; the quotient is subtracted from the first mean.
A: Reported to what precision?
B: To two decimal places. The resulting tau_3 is 1.62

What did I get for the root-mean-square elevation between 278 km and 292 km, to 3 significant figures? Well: 1.88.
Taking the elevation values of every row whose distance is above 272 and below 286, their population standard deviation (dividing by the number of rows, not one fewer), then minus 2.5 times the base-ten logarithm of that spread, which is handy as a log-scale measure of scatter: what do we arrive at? 1.8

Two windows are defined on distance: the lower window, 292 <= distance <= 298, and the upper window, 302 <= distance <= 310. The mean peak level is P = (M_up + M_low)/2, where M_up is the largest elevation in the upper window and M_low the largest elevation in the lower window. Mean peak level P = 2.07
